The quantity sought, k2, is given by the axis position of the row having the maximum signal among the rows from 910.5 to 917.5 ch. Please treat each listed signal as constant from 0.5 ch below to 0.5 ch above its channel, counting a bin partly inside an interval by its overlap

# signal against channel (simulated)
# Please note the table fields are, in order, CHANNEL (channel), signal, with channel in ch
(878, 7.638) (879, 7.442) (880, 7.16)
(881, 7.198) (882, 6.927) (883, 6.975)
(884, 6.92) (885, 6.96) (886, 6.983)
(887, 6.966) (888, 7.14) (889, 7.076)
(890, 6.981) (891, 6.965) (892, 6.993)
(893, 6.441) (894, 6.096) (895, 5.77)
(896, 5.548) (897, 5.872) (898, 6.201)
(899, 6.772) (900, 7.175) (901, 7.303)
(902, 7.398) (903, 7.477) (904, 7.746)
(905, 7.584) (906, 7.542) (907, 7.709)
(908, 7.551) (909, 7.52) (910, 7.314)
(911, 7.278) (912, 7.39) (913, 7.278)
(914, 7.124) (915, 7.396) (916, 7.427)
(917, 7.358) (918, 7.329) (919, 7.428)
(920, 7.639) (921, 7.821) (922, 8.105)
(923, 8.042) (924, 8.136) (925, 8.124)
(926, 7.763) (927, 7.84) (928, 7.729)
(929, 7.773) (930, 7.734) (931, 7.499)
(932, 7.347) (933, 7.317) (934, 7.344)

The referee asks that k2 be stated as 916 ch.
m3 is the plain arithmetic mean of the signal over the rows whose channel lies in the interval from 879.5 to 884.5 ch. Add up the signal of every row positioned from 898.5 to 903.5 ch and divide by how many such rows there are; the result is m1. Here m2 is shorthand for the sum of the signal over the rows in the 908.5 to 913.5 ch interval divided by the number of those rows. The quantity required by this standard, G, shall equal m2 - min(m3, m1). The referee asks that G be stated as 0.3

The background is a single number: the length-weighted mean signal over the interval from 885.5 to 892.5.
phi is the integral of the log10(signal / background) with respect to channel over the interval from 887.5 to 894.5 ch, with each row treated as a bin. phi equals -0.09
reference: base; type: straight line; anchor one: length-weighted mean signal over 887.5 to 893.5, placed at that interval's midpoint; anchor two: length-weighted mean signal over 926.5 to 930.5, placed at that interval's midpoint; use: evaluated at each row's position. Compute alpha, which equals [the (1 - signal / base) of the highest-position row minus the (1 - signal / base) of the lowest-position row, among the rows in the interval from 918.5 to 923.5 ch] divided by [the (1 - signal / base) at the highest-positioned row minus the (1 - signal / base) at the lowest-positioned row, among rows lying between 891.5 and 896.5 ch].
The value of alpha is -0.3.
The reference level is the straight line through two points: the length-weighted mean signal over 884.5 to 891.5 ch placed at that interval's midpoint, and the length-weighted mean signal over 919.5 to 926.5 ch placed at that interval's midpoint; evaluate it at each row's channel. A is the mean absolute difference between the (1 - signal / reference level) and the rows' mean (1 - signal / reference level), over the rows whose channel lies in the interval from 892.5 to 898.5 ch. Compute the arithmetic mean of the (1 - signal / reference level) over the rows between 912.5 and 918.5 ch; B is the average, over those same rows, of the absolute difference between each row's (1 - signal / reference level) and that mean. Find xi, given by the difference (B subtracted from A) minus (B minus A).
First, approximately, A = 0.037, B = 0.009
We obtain 0.06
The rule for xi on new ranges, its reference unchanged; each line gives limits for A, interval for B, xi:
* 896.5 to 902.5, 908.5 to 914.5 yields 0.10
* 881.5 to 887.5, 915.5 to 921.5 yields -0.02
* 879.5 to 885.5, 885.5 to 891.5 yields 0.02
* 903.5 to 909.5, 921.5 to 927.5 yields -0.01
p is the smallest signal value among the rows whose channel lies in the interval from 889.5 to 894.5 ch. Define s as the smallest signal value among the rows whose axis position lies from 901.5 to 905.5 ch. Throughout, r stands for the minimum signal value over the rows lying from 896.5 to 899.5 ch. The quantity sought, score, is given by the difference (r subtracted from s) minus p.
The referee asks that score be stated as -4.6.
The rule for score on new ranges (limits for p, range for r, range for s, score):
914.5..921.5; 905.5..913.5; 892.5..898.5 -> -9.1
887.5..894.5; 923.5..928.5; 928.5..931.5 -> -6.3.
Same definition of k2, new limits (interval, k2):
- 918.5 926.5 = 924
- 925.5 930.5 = 927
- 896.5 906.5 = 904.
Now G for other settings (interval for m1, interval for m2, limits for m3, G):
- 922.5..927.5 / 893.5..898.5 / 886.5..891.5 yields -1.1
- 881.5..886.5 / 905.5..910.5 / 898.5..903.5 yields 0.6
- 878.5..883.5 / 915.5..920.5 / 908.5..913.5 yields 0.3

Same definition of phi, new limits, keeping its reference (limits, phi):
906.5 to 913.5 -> 0.18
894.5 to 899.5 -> -0.33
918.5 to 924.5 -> 0.30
